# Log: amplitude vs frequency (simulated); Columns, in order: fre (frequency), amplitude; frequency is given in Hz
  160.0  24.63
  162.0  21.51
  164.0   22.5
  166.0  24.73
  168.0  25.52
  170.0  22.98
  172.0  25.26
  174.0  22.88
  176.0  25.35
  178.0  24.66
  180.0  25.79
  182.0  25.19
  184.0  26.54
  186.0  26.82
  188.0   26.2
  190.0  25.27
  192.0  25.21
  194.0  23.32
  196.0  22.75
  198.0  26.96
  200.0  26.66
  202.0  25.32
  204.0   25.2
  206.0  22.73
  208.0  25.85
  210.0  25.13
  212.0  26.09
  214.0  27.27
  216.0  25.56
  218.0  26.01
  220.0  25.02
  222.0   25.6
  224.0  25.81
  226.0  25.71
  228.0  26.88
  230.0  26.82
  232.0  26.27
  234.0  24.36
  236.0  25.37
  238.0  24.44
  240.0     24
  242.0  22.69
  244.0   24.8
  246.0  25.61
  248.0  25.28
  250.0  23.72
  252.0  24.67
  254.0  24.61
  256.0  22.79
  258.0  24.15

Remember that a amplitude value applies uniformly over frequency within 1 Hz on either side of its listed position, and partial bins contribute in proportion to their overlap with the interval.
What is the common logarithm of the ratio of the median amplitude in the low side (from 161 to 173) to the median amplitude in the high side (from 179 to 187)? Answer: -0.040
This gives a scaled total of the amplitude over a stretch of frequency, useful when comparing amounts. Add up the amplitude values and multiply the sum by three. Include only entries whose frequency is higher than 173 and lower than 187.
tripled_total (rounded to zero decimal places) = 532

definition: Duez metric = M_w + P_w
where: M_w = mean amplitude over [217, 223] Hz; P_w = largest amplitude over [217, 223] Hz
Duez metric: 51.6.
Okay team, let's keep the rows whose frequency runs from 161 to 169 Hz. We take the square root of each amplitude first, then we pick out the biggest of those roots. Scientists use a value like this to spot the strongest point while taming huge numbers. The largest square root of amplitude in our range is 5.05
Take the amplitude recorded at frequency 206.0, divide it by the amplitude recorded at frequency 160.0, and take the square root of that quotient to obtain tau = 0.96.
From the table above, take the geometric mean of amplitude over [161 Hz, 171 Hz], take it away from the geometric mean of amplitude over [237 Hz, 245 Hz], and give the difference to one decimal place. 0.6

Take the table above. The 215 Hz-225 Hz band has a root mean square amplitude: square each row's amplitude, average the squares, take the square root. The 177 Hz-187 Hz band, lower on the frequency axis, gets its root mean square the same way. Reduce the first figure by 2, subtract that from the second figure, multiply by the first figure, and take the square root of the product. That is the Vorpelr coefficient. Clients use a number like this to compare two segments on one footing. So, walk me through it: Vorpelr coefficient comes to 7.5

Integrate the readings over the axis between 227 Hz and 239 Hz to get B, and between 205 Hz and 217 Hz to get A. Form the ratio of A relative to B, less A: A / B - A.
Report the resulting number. -304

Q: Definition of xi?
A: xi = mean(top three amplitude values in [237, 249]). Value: 25.2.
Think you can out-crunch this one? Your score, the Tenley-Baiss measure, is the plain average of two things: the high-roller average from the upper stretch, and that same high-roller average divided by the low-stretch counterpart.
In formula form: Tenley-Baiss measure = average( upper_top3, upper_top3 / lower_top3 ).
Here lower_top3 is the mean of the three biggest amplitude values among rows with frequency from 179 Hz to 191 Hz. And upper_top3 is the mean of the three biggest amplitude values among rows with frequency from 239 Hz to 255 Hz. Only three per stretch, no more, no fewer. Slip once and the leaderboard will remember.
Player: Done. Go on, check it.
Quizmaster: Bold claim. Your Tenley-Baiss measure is 13.1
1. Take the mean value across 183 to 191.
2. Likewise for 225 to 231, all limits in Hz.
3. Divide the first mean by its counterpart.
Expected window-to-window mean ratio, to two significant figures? 0.99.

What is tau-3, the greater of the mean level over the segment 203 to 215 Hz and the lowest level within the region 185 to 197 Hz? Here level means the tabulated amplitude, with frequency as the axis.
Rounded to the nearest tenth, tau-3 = 25.4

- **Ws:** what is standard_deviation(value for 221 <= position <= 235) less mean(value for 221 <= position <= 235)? -25.1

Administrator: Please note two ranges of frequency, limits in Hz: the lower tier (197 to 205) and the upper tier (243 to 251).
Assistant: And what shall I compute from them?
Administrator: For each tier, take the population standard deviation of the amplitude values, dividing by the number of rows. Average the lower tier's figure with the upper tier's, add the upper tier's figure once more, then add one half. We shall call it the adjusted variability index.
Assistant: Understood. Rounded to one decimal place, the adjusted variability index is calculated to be 2.0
